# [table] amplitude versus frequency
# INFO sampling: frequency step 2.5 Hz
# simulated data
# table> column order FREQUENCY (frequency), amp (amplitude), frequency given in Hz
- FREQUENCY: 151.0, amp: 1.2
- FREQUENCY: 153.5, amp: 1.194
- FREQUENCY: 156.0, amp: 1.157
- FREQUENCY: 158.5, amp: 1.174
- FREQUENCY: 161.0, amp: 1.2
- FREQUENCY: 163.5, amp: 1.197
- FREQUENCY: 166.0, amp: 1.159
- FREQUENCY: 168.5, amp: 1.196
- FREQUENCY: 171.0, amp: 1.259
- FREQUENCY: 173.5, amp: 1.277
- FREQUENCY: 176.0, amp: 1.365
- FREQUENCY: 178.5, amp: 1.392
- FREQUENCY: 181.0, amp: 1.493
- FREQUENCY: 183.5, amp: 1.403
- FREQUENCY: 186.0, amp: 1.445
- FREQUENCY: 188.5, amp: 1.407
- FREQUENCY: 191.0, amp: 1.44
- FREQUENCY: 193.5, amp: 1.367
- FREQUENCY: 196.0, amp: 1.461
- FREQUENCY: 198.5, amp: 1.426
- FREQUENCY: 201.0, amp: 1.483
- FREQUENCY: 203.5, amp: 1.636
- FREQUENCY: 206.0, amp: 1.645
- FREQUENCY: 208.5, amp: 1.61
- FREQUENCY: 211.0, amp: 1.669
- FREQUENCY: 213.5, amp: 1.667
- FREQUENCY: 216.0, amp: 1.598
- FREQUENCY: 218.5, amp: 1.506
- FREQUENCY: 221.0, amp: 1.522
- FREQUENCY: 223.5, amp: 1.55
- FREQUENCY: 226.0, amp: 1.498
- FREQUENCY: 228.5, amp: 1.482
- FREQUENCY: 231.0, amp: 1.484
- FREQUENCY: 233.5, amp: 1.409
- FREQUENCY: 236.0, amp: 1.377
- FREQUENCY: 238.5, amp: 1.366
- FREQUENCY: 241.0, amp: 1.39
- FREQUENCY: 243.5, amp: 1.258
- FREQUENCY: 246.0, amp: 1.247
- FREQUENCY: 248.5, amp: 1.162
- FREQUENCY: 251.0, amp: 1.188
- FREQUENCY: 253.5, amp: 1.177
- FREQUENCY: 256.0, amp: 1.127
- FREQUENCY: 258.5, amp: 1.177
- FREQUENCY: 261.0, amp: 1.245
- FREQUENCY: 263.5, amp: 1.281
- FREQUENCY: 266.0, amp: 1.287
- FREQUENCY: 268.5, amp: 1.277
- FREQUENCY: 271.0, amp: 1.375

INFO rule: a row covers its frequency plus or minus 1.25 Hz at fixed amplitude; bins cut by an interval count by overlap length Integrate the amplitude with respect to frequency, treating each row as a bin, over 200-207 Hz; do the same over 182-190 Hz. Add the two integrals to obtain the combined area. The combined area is 22.5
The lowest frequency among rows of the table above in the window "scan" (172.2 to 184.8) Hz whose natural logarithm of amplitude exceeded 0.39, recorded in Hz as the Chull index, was 181.0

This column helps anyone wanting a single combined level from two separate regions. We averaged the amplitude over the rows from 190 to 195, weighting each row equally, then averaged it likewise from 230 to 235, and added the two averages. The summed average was 2.85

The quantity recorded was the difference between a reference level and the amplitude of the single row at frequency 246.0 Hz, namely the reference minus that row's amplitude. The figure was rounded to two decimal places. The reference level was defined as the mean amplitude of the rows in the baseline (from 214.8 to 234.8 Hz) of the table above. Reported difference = 0.26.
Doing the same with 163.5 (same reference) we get 0.31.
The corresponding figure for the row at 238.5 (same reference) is 0.14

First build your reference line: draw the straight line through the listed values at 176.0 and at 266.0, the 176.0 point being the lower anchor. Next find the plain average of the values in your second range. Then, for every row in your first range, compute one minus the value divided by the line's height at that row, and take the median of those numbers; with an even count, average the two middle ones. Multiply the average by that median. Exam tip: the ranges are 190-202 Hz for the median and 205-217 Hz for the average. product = -0.11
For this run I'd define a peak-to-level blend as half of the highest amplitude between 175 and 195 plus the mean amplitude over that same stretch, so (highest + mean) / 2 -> 1.45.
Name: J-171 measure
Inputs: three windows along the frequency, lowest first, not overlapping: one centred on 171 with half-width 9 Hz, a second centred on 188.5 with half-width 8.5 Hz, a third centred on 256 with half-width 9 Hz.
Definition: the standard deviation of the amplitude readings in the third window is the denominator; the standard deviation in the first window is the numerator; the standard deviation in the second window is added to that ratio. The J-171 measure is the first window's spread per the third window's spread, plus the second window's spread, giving 1.7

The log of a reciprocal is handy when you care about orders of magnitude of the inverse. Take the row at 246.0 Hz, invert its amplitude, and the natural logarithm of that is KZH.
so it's -0.22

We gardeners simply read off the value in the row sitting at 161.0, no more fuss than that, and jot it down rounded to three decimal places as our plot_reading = 1.200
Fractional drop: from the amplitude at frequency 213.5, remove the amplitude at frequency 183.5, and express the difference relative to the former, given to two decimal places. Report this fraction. 0.16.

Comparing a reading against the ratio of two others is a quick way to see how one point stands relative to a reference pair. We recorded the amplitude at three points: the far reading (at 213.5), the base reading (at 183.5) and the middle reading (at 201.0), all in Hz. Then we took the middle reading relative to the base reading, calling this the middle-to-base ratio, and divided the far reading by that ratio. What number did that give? 1.58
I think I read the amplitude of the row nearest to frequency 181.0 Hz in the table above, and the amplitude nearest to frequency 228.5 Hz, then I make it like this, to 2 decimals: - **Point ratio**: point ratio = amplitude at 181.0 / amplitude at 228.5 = 1.01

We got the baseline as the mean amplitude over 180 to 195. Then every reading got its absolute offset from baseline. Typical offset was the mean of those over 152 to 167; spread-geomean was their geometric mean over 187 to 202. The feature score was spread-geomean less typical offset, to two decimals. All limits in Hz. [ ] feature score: -0.23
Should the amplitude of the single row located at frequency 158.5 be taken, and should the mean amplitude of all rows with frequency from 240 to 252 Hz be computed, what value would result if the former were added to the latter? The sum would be 2.42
